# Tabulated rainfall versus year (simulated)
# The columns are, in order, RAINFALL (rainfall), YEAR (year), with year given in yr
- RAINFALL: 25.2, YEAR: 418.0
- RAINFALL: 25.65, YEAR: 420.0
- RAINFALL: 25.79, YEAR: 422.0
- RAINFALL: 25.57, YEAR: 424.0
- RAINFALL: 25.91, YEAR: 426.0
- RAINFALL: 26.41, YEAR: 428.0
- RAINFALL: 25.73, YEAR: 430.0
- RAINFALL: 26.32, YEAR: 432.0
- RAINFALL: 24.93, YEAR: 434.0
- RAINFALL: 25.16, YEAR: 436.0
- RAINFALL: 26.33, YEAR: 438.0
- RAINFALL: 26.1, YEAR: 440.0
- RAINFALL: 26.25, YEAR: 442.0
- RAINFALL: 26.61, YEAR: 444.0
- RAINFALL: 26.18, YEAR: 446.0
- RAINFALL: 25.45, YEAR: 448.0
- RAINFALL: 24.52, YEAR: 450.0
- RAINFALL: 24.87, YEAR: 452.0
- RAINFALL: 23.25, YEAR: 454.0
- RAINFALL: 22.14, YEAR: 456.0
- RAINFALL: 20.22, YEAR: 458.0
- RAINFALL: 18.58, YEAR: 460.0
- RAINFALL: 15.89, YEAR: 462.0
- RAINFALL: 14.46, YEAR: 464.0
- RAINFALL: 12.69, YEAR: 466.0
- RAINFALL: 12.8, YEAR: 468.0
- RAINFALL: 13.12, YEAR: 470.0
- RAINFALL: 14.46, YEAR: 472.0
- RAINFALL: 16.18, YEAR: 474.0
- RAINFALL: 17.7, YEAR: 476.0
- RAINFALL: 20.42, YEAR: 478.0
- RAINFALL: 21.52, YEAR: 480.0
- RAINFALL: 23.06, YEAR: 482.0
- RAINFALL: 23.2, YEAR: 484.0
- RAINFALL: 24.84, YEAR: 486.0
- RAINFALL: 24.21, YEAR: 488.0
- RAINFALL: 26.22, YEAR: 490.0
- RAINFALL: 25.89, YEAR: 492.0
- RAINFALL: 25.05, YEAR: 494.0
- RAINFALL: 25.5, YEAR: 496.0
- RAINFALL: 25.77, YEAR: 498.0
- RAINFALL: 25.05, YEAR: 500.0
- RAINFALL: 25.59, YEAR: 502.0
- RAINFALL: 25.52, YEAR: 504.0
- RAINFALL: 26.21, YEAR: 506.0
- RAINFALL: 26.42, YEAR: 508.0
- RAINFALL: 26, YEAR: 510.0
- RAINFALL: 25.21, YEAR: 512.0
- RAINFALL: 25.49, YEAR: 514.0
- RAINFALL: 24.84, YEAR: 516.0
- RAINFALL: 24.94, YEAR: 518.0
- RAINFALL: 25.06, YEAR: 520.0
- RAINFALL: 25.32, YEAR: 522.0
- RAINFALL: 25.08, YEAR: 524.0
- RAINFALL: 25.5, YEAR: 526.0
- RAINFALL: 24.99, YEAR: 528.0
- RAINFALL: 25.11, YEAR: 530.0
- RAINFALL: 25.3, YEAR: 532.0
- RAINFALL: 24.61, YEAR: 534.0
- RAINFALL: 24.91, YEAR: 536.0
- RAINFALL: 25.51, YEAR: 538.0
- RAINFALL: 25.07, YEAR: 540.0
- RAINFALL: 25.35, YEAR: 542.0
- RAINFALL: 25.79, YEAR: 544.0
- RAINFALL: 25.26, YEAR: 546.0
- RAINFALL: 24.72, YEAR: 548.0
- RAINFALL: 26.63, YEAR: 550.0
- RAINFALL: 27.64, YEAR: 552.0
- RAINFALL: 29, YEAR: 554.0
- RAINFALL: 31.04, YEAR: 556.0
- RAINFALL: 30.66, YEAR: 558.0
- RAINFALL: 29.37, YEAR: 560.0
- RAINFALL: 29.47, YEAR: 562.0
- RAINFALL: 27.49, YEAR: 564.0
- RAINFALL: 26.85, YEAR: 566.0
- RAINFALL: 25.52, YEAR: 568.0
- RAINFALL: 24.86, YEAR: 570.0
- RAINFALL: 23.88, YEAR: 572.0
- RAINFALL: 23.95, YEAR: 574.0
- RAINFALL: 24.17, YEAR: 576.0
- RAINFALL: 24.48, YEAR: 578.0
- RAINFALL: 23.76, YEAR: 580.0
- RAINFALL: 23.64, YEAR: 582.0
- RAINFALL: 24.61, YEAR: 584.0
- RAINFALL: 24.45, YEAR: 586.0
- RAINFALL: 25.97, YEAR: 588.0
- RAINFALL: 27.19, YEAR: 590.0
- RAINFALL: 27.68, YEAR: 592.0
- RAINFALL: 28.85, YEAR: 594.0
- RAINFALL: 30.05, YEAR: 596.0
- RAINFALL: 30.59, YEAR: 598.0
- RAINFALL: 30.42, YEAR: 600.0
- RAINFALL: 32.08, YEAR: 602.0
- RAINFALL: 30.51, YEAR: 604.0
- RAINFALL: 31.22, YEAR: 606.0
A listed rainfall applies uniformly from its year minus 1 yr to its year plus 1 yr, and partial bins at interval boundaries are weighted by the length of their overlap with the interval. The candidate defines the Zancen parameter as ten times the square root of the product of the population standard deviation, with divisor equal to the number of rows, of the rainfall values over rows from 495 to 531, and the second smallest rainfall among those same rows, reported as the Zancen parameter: 33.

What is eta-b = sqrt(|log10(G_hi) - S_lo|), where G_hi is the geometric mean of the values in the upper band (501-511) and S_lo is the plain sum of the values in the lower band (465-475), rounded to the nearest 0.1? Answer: 8.2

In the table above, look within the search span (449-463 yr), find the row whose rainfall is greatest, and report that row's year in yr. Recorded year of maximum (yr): 452.0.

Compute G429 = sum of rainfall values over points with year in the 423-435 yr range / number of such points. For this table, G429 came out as 25.8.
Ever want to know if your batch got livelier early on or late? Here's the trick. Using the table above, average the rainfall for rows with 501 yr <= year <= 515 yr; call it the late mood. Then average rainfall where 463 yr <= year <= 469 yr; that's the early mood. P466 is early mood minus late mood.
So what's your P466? -12.5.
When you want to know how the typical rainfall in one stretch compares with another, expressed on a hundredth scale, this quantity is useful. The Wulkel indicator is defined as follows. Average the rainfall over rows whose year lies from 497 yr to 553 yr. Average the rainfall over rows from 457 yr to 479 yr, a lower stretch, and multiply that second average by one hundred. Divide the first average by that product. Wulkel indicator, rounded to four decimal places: 0.0159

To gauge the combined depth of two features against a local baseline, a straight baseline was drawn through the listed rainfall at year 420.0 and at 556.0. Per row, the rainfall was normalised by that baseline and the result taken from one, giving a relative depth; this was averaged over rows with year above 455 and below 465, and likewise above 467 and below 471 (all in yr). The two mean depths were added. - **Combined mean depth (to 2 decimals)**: 0.86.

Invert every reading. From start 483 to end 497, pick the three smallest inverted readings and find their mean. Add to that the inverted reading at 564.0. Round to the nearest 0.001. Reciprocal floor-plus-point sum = 0.075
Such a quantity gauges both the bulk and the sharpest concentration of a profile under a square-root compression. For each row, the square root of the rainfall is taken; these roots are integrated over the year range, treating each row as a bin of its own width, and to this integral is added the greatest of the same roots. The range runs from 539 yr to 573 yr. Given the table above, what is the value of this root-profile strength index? 182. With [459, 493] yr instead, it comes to 153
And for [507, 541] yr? 176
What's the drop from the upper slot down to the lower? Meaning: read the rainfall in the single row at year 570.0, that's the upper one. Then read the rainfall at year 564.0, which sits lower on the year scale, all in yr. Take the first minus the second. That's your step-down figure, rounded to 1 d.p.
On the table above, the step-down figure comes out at -2.6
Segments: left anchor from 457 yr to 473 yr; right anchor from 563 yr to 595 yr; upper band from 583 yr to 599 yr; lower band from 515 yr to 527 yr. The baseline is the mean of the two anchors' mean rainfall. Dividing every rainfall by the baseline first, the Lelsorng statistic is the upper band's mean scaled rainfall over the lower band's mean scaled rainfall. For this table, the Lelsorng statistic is 1.09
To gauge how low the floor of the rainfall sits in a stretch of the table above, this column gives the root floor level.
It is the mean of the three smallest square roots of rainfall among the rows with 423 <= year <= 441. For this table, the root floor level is 5.02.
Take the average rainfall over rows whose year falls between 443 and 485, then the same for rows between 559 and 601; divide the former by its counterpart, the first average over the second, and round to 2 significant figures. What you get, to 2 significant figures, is 0.75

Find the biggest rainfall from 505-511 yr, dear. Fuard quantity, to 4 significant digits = 26.42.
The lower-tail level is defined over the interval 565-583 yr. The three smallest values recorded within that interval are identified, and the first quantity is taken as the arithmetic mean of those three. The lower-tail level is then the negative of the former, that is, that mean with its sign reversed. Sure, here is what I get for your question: -24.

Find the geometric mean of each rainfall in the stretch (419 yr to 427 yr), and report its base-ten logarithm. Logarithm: 1.41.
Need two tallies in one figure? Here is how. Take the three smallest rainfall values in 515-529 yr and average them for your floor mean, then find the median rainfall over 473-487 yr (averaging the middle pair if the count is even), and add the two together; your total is 46.4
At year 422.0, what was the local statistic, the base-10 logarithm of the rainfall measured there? 1.41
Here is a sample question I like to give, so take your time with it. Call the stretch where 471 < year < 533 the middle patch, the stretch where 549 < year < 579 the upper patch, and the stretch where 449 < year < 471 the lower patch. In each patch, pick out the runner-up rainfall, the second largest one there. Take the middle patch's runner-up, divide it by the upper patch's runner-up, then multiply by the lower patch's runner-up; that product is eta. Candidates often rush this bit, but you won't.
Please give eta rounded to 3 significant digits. 21.0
